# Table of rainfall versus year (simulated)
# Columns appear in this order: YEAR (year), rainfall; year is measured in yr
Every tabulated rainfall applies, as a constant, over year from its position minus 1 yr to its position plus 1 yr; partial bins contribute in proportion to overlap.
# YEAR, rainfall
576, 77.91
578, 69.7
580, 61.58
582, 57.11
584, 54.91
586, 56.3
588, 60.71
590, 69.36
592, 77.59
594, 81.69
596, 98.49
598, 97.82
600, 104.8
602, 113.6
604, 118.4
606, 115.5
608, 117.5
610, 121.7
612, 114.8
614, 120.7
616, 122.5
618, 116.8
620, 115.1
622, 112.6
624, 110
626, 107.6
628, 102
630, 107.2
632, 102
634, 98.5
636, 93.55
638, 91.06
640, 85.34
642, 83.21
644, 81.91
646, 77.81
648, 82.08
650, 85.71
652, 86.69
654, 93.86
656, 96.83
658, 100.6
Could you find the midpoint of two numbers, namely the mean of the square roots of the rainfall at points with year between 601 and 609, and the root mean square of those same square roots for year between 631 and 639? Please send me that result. 10.3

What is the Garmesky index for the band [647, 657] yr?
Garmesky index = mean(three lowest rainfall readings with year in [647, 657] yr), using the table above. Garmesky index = 85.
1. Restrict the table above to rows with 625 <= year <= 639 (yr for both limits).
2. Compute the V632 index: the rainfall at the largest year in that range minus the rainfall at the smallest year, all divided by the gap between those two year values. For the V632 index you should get -1.4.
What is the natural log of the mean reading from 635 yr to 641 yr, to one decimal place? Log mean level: 4.5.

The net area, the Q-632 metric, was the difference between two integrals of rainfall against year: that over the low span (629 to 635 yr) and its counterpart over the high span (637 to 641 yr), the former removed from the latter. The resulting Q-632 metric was -263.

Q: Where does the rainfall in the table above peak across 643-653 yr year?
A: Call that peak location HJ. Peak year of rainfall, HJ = 652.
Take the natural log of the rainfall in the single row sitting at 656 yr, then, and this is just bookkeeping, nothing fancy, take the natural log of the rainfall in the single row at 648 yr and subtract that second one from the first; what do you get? 0.2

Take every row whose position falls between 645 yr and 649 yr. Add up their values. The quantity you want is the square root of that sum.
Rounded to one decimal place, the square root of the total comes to 12.6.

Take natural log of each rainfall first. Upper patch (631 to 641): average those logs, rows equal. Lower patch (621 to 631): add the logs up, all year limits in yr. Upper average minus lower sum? -18.86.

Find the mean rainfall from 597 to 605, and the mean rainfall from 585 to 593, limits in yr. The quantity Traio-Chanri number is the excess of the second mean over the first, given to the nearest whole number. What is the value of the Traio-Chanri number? -43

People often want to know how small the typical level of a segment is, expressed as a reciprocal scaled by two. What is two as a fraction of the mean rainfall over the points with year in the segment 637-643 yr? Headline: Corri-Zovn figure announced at 0.023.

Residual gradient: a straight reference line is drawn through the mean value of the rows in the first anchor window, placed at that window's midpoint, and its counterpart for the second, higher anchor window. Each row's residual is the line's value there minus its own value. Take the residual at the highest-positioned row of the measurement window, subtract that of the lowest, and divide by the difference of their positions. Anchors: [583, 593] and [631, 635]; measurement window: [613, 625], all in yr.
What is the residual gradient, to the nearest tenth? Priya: 1.9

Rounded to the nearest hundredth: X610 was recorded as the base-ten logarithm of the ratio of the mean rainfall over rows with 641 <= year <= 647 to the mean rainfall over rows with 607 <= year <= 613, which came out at -0.16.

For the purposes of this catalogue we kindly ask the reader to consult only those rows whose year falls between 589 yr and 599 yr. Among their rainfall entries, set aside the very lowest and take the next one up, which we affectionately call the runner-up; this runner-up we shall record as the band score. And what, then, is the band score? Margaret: 77.59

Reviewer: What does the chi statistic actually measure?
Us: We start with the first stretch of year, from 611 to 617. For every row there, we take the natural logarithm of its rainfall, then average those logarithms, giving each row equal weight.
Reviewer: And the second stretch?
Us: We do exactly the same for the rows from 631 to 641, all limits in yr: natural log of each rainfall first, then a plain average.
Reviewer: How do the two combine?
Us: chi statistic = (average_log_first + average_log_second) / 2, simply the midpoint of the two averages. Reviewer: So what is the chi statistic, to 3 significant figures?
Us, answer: 4.66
